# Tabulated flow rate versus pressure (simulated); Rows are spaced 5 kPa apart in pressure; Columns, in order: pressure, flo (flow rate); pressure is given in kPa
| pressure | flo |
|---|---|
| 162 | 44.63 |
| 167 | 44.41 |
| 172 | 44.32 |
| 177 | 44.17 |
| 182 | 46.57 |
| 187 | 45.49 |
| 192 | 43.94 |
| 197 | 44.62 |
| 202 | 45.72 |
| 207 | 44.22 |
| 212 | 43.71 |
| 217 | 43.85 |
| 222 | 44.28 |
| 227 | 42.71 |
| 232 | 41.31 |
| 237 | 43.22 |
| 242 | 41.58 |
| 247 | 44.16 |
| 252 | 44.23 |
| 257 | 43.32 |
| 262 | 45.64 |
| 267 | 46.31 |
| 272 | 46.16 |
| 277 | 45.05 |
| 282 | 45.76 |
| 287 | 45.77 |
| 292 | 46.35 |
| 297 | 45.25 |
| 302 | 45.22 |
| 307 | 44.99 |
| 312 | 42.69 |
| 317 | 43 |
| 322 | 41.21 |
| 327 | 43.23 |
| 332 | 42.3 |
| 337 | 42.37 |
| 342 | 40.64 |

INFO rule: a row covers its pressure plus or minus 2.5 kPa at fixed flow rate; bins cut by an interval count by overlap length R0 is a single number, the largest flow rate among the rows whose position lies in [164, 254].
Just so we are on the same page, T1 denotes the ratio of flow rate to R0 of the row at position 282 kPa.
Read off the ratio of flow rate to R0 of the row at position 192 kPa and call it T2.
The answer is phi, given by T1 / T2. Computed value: 1.04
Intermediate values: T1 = 0.98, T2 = 0.944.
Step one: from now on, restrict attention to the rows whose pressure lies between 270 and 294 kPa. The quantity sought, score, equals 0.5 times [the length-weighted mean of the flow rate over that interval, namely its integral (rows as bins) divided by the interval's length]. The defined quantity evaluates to 22.9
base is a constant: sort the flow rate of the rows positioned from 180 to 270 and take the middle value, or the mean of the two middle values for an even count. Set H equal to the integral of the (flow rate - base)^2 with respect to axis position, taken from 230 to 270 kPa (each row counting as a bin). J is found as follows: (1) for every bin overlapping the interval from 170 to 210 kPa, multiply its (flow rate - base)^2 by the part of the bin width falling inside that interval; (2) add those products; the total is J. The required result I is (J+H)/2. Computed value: 82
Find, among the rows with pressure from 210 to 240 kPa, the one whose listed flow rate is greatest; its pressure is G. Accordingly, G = 222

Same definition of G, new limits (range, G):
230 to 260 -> 252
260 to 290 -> 267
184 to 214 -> 202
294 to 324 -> 297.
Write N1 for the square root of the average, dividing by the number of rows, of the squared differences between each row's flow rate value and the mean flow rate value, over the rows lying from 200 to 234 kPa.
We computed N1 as 1.3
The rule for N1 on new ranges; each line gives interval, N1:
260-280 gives 0.5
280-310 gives 0.5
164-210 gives 0.8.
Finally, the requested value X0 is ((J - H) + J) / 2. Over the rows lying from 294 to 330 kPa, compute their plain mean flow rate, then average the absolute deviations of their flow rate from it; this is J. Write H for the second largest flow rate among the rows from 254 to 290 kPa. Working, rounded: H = 46.16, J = 1.28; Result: -21.8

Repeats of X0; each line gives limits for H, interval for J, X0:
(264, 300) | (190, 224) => -22.7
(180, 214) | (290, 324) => -21.3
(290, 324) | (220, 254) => -21.6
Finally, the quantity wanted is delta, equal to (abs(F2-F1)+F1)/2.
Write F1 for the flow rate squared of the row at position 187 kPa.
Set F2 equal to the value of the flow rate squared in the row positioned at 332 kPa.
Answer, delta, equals 1175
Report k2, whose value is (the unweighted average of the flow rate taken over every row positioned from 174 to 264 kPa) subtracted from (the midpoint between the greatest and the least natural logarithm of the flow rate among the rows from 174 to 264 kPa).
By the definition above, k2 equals -40.3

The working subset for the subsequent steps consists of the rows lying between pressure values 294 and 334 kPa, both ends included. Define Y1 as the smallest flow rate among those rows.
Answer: 41.21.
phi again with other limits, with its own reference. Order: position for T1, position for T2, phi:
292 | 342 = 1.14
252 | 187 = 0.97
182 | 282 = 1.02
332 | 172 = 0.95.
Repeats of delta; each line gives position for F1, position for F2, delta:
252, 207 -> 979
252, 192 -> 991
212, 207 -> 978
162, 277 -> 1015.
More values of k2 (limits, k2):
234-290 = -40.9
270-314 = -41.5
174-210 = -41.1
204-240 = -39.6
